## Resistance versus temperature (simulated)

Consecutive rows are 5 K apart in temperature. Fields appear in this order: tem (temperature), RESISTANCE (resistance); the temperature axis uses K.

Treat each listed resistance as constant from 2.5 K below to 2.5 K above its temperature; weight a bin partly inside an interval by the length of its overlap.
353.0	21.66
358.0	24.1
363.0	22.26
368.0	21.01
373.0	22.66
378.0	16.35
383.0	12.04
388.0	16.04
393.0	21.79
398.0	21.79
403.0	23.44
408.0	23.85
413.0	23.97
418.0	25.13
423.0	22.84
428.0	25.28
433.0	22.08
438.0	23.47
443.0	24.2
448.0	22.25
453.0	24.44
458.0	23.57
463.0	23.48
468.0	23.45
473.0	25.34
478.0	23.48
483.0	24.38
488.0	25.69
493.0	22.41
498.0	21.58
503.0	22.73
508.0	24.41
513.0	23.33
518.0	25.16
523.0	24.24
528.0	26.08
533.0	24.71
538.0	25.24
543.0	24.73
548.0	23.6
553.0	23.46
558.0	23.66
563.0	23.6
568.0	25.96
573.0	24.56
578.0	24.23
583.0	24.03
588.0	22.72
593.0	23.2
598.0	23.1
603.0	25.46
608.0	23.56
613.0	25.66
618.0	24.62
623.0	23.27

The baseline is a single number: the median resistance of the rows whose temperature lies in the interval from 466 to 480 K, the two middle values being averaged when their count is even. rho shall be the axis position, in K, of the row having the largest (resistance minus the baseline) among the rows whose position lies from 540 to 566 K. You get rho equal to 543.0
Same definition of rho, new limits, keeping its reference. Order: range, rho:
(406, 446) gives 428.0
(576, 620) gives 613.0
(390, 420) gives 418.0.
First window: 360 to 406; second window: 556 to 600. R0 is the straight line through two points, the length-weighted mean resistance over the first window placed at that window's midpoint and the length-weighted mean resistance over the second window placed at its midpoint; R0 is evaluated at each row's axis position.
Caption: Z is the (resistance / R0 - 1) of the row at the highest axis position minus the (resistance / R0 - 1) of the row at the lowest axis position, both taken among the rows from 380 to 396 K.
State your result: 0.48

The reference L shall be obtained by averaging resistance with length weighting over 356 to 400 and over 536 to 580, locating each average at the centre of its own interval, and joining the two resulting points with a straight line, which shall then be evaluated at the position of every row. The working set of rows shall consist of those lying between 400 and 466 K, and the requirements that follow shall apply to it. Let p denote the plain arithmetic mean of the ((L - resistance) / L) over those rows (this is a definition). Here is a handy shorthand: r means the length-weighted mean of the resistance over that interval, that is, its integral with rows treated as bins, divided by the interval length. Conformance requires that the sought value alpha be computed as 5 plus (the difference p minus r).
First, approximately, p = -0.12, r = 23.7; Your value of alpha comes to -18.80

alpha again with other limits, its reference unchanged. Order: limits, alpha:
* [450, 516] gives -18.77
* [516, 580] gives -19.57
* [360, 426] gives -16.11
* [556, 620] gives -19.15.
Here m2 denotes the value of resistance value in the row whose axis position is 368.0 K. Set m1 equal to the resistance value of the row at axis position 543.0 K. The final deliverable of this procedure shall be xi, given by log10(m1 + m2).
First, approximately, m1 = 24.73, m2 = 21.01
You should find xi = 1.660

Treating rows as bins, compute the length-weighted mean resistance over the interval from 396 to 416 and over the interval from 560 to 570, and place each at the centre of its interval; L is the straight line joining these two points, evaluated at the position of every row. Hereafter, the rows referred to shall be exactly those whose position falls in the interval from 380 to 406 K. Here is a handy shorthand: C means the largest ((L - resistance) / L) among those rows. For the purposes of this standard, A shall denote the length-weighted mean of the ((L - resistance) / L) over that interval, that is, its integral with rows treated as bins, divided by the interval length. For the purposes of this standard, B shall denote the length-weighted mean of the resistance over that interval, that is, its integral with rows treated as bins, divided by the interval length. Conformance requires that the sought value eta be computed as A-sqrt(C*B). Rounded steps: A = 0.180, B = 19.1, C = 0.48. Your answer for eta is -2.84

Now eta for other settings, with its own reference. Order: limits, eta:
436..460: -1.19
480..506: -1.54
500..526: -1.18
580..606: -1.38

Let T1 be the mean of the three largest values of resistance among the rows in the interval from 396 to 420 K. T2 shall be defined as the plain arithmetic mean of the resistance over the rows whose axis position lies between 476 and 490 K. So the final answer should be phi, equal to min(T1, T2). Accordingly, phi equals 24.3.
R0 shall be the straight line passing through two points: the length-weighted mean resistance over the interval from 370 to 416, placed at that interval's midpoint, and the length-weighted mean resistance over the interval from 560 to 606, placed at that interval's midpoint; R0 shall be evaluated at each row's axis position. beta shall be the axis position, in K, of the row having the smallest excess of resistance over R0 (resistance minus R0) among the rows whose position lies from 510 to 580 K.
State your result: 563.0 K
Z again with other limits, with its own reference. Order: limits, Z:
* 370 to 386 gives -0.55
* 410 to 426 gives -0.07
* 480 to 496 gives -0.10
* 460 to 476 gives 0.08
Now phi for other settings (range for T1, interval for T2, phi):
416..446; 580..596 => 23.3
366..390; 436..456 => 20.0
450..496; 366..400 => 18.8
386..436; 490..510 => 22.8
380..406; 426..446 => 22.3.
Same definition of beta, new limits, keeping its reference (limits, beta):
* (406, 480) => 448.0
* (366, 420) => 383.0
